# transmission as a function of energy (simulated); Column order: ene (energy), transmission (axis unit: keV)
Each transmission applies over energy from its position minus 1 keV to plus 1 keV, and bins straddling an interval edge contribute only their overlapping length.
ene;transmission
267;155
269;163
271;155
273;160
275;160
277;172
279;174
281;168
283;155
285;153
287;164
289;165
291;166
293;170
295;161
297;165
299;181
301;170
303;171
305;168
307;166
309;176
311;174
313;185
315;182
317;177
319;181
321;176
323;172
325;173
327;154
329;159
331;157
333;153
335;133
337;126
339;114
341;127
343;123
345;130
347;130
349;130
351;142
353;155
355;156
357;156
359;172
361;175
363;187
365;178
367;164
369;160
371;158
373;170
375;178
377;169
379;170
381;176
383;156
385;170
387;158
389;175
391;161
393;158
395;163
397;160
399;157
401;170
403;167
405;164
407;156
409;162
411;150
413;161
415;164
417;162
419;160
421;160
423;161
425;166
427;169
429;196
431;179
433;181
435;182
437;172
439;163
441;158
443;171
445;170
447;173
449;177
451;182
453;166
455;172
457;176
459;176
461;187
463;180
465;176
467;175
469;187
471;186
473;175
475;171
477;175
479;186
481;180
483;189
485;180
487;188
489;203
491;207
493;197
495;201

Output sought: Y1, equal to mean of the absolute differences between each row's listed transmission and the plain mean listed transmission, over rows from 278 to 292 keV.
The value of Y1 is 5.5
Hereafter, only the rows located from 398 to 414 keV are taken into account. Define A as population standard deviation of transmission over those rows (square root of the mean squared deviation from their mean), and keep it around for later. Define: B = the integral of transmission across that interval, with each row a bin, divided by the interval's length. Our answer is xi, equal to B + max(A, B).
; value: 322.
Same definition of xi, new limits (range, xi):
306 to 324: 353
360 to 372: 341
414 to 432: 337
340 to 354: 268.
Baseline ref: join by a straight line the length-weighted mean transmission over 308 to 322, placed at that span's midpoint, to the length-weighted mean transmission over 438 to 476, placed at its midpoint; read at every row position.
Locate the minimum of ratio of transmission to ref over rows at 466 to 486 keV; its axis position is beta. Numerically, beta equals 475 keV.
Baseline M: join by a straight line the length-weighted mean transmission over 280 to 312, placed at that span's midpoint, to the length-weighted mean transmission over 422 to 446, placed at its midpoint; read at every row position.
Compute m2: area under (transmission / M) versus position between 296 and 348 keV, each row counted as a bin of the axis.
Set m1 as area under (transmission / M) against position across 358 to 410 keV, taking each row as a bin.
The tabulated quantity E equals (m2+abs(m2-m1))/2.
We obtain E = 25.43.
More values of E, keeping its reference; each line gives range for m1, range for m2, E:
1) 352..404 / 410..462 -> 26.05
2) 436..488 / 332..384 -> 26.47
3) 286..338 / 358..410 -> 25.80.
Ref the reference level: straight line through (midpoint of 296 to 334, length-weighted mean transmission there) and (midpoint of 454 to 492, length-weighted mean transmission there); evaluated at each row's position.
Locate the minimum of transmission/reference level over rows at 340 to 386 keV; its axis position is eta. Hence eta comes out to 343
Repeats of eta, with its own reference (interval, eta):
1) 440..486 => 441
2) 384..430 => 411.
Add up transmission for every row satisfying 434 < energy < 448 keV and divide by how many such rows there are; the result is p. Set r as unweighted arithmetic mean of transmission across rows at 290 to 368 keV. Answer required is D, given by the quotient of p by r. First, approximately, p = 169.9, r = 160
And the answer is 1.06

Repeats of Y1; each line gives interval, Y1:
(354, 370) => 9.5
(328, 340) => 16.0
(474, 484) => 5.8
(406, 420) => 3.6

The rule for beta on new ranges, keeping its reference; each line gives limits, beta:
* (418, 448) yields 441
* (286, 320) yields 295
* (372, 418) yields 411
